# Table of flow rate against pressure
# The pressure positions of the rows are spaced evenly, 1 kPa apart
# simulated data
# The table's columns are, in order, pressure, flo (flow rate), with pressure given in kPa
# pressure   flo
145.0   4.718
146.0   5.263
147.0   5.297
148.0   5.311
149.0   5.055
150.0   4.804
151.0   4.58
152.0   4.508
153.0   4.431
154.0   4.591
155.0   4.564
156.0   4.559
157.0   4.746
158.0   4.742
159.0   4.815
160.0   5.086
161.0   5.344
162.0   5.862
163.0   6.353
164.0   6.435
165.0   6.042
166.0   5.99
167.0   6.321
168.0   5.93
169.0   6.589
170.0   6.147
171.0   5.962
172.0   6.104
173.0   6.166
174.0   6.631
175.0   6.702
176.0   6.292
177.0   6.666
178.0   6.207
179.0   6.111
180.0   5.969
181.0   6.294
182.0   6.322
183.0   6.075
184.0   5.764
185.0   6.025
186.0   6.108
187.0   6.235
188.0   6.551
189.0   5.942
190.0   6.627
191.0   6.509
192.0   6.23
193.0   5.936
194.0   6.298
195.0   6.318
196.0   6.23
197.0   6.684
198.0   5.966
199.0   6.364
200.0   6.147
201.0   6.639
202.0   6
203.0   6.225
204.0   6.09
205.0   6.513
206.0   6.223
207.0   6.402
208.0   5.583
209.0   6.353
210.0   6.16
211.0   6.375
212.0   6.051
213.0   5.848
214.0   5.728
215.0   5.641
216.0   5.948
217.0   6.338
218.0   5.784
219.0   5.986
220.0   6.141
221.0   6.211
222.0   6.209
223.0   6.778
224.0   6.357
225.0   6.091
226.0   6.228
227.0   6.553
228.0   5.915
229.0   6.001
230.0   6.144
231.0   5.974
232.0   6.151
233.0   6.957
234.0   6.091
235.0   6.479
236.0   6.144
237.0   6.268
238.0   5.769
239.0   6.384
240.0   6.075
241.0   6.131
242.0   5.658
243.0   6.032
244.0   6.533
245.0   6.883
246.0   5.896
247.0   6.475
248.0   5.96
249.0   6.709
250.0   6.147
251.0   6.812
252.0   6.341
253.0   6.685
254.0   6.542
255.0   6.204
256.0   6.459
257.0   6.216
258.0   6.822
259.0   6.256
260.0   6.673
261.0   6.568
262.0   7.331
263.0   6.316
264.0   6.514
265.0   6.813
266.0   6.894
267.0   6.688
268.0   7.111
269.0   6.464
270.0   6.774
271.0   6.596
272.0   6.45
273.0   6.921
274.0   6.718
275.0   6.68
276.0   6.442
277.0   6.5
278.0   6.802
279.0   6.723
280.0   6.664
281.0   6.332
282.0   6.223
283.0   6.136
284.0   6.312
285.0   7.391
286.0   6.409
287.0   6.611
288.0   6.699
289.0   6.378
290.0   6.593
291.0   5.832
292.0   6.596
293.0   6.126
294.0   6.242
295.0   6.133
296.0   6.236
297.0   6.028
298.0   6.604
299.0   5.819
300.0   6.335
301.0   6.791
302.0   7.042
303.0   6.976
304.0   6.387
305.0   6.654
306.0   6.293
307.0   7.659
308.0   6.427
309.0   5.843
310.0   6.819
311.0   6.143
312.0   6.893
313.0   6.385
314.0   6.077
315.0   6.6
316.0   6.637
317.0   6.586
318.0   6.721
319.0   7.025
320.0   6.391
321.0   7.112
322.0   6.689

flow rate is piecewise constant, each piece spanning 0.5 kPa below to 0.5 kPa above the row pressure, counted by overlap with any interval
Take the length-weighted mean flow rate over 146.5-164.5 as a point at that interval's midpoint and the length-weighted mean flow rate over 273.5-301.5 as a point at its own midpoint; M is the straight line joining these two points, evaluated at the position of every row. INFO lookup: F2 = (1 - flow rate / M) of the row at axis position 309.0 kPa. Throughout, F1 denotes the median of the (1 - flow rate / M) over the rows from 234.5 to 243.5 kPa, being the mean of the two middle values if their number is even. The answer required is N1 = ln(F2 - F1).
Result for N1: -1.88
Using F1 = -0.03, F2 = 0.12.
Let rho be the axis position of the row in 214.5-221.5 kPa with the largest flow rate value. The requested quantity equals 217.0 kPa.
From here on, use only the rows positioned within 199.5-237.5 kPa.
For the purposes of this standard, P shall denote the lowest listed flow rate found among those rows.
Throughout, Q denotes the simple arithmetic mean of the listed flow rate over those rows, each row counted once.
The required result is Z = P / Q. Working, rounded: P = 5.583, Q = 6.18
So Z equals 0.904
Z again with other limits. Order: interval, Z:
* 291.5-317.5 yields 0.899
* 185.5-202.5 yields 0.945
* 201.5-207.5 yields 0.961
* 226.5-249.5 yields 0.909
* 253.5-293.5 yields 0.888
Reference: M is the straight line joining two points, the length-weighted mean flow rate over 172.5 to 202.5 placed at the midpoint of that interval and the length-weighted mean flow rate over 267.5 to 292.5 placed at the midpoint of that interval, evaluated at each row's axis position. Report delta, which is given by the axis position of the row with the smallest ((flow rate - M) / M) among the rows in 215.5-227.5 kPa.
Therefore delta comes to 218.0 kPa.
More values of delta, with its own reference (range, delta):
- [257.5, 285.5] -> 283.0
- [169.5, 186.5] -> 184.0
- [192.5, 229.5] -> 208.0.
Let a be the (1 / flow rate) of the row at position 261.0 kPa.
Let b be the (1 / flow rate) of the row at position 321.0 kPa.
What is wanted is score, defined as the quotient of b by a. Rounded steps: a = 0.152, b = 0.141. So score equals 0.92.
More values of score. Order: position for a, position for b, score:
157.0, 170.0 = 0.77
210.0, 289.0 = 0.97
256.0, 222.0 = 1.04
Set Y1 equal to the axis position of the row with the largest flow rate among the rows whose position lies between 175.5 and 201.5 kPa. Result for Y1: 197.0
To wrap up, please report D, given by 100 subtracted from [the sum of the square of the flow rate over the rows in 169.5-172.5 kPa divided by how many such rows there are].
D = -63.1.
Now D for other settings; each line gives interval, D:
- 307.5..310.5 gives -59.4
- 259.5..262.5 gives -52.9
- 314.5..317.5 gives -56.3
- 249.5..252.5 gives -58.5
